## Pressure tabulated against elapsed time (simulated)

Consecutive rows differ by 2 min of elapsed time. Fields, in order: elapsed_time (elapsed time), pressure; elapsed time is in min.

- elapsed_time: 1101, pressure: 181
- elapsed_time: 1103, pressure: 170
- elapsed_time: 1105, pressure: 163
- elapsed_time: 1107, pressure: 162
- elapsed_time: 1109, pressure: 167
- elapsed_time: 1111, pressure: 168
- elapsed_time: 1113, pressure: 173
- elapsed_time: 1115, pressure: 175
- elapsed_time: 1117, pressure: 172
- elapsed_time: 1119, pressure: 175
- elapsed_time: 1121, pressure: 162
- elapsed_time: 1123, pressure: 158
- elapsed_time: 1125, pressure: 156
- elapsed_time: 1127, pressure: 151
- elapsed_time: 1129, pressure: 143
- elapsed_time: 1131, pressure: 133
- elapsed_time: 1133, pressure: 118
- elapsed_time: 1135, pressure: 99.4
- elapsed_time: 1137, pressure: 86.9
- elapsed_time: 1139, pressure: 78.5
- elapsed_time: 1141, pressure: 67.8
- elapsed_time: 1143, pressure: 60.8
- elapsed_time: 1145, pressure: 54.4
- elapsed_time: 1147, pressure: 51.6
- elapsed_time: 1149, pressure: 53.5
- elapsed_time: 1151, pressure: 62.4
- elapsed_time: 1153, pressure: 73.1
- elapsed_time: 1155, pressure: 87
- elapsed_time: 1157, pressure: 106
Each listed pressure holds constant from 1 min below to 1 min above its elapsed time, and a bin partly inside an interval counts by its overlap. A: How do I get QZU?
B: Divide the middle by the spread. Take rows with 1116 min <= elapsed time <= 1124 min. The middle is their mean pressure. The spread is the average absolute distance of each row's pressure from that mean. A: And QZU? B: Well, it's 25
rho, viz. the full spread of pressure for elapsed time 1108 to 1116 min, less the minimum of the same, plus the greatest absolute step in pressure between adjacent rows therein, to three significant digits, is -154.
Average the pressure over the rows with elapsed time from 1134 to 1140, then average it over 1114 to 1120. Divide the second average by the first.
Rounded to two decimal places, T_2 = 1.97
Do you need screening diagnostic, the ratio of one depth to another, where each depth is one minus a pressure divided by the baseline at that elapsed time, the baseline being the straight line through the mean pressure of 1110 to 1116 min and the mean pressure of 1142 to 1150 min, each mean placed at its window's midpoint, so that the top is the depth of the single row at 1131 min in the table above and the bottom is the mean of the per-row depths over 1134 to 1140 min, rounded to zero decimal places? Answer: 18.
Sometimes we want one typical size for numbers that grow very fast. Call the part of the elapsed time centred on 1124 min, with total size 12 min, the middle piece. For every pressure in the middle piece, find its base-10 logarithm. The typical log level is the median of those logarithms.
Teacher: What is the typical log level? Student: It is 2.20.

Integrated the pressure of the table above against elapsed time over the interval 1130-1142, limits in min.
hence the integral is 1167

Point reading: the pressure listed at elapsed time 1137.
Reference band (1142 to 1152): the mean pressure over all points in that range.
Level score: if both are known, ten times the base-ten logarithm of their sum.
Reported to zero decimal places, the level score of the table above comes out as 22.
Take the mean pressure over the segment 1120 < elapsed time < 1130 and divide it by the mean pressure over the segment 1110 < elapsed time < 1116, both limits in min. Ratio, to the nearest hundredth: 0.90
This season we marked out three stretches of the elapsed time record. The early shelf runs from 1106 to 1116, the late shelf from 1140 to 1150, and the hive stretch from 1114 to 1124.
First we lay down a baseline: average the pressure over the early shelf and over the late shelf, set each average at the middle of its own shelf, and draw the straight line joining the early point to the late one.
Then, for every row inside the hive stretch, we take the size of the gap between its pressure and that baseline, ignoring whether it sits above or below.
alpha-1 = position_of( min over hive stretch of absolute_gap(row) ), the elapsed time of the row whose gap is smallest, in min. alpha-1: 1115 min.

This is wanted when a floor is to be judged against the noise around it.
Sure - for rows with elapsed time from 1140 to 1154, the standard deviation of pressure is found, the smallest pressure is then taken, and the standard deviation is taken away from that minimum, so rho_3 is 44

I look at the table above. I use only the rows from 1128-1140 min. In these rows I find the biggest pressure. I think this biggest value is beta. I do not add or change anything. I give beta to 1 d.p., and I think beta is 143.0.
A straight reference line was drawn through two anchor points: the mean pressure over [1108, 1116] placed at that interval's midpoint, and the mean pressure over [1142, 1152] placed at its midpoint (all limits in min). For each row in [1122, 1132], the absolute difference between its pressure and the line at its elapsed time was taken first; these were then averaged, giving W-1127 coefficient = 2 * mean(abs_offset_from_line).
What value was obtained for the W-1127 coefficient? 53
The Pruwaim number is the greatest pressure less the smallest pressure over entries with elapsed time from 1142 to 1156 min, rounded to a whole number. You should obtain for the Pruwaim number 35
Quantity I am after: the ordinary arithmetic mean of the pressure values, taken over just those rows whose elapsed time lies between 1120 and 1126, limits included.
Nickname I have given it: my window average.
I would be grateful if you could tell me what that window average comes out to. 159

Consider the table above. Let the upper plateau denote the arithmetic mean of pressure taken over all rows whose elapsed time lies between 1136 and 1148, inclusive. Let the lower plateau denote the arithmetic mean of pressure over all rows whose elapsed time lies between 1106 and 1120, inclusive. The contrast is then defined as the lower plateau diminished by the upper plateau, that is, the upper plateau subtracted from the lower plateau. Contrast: 104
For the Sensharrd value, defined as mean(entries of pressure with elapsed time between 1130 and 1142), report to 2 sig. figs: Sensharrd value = 97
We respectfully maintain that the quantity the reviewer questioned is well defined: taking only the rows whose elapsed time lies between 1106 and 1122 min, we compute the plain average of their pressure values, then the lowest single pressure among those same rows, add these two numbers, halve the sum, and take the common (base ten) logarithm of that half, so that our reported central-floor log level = 2.22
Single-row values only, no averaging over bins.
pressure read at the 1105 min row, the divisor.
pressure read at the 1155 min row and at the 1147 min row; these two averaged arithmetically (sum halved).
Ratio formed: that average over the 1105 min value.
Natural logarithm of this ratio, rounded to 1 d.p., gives -0.9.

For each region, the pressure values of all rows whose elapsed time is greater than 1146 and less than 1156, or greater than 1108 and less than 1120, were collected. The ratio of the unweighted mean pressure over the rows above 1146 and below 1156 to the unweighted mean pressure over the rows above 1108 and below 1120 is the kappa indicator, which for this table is 0.38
